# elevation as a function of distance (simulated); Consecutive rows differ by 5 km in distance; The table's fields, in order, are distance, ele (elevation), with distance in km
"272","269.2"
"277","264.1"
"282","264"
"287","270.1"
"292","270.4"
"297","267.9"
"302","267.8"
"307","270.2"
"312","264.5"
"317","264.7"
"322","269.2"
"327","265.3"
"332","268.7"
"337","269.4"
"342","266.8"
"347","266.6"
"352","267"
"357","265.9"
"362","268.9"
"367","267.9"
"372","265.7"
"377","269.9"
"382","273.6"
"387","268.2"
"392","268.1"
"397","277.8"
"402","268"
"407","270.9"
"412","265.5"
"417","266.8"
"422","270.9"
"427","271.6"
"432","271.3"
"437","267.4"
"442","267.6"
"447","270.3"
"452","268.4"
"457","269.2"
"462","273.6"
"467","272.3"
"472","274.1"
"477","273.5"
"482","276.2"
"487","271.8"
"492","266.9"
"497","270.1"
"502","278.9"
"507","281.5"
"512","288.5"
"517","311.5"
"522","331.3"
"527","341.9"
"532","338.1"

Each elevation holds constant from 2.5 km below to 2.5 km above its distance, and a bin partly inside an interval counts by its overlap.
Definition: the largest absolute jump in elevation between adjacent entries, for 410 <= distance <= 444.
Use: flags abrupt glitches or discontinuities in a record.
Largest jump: 4.1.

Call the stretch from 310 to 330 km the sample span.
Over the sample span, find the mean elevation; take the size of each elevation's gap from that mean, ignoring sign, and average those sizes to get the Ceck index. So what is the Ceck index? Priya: 1.6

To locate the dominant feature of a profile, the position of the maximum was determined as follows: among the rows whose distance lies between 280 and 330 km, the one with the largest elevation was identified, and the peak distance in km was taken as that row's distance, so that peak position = 292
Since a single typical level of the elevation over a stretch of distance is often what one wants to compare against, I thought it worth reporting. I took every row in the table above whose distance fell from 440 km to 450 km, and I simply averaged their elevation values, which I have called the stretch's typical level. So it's 269.0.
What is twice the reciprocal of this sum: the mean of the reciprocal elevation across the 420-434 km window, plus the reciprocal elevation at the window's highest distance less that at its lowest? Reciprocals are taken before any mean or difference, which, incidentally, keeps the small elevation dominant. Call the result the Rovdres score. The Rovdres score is 543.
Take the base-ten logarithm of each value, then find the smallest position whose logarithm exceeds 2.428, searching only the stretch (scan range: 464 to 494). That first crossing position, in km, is 467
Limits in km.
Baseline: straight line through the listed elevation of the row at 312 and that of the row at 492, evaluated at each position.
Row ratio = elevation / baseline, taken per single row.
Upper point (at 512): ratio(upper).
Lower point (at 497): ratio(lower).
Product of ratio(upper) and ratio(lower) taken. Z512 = 1.09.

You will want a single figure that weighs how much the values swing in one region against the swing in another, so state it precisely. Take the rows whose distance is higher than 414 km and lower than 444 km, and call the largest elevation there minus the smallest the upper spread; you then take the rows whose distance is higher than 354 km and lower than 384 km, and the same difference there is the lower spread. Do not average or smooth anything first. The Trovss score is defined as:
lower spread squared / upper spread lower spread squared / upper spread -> 13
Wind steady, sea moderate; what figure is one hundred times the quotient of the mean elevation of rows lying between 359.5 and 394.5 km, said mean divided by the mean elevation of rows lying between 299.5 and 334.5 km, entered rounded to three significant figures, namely 101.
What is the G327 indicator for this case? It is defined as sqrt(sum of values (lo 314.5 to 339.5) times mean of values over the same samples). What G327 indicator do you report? 598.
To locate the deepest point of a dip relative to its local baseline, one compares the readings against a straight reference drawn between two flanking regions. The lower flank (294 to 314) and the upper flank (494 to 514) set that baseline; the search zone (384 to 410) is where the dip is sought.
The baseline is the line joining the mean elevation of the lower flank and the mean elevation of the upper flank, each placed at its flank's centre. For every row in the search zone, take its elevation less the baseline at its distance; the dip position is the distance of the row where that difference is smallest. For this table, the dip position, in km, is 402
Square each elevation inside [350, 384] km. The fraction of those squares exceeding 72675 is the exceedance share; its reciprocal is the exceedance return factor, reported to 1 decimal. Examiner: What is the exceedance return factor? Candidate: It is 3.5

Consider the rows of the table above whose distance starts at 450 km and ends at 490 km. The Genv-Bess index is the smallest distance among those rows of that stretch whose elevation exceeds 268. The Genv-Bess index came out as 452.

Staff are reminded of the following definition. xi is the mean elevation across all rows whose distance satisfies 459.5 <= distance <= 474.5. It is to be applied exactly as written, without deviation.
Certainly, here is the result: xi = 273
